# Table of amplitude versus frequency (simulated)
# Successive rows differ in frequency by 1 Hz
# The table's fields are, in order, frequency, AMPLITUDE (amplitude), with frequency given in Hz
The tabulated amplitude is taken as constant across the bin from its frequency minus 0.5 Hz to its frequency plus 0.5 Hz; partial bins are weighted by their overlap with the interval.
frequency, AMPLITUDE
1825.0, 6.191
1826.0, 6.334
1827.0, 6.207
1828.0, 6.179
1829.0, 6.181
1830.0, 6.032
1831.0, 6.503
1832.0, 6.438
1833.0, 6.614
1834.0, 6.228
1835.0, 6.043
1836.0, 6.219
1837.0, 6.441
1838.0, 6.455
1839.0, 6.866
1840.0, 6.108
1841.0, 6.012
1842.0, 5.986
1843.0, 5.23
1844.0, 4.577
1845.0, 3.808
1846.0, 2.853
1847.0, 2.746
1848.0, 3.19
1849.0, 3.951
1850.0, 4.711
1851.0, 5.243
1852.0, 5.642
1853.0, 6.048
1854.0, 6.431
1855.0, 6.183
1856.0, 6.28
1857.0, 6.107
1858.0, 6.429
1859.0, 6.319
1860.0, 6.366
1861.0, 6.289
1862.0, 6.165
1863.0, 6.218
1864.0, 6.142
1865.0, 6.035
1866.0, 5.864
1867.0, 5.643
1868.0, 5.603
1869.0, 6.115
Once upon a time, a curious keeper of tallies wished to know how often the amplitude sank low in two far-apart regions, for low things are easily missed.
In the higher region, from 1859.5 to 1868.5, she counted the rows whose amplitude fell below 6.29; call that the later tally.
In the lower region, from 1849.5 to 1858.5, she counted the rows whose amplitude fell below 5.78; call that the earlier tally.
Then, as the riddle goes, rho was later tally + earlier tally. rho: 11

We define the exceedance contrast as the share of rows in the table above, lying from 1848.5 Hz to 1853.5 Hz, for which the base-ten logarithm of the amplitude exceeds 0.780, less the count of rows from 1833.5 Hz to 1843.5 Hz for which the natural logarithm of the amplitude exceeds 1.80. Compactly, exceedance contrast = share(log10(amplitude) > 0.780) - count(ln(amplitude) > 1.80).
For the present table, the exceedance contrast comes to -5.8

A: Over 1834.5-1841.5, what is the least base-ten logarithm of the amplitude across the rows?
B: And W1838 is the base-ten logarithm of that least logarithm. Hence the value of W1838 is -0.108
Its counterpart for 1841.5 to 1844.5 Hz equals -0.180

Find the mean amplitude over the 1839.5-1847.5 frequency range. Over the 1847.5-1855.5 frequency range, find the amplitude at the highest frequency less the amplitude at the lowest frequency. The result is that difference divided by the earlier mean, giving 0.64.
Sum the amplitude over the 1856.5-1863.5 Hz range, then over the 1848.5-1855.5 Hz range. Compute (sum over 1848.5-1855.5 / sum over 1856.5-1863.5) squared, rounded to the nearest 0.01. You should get 0.76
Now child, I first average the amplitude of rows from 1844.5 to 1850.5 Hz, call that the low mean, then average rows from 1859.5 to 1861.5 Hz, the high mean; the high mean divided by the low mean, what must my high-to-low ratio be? 1.8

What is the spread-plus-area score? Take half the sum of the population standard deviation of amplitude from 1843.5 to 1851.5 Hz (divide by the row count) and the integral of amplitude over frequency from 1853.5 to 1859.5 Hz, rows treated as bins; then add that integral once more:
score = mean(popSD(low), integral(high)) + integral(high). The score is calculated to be 57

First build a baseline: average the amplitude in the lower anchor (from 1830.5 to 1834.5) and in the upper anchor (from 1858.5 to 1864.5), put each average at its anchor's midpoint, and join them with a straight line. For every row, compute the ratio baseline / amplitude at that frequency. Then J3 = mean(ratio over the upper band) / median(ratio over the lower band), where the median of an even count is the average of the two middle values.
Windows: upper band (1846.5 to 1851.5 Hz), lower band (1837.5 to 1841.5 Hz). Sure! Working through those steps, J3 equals 1.7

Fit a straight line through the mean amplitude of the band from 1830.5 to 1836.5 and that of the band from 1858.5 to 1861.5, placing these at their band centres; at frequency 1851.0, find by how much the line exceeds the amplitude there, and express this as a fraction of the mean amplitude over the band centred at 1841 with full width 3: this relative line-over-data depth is 0.18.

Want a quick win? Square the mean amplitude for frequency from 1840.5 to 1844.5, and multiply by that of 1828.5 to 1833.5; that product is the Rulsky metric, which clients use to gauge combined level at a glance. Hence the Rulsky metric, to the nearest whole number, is 189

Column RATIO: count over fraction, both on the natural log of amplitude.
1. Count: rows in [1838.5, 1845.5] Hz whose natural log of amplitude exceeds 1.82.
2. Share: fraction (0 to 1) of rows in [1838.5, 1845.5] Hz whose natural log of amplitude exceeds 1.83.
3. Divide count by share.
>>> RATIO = 7.0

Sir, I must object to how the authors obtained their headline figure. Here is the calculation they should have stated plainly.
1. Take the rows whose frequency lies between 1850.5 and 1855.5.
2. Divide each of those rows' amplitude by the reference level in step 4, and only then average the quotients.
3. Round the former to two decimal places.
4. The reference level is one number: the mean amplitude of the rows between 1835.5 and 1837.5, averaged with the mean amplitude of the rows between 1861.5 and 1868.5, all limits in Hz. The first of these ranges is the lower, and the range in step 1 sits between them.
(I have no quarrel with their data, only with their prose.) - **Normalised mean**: 0.96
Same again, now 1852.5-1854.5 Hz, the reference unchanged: 1.02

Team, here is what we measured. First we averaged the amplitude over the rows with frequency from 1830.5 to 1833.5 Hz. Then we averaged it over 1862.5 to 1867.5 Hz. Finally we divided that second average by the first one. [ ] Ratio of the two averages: 0.92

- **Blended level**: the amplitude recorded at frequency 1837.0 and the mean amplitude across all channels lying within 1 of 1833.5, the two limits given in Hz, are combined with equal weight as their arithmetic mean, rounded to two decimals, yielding 6.43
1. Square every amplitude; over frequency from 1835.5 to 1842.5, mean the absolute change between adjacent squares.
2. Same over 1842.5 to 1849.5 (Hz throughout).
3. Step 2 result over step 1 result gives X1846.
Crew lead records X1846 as 1.4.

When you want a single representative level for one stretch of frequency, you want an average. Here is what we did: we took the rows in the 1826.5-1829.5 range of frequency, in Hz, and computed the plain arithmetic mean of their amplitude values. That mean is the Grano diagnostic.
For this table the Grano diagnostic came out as 6.19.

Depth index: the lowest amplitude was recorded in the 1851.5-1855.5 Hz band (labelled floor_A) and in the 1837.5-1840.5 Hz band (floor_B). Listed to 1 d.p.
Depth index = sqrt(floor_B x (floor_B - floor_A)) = 1.7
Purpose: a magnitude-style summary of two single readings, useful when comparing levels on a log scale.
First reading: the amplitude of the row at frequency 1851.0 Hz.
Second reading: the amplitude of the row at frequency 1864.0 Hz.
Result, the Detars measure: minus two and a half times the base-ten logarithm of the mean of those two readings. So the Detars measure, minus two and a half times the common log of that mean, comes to -1.89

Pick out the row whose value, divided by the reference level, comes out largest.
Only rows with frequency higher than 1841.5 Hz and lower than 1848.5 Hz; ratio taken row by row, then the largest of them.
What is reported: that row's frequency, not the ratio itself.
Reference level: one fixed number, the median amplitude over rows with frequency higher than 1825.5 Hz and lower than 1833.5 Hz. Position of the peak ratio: 1842.0 Hz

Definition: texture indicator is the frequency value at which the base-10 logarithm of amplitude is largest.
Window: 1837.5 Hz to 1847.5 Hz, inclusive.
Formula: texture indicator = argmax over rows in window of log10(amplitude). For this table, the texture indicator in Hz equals 1839.0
